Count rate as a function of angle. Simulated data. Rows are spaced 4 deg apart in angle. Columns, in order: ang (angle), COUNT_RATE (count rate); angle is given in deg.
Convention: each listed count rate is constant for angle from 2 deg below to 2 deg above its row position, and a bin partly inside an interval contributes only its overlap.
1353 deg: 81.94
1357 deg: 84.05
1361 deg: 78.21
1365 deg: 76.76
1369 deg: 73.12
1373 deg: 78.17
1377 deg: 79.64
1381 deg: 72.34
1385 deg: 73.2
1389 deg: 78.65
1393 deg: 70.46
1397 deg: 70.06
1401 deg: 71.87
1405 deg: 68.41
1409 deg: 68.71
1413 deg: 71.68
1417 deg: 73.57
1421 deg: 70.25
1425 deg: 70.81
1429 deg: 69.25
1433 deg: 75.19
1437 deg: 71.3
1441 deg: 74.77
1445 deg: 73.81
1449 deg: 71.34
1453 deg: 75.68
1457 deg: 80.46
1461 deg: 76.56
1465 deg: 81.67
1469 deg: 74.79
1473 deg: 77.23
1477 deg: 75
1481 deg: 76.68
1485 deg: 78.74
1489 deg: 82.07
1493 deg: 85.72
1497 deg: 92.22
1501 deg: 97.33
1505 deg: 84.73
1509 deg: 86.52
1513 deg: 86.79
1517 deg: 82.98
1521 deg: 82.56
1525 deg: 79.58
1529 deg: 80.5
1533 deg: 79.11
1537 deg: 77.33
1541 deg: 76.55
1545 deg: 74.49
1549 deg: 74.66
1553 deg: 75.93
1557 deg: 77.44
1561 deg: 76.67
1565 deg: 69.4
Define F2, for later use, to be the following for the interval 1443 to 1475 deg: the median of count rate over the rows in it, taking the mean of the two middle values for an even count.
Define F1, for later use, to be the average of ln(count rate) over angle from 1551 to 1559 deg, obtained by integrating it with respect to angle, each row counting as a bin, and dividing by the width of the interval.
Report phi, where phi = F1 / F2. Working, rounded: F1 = 4.34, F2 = 76.1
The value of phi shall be 0.0570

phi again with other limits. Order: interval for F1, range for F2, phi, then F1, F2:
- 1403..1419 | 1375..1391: 0.0561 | 4.26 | 75.9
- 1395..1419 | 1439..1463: 0.0566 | 4.26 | 75.2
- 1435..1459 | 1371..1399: 0.0589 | 4.31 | 73.2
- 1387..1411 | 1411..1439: 0.0598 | 4.27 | 71.3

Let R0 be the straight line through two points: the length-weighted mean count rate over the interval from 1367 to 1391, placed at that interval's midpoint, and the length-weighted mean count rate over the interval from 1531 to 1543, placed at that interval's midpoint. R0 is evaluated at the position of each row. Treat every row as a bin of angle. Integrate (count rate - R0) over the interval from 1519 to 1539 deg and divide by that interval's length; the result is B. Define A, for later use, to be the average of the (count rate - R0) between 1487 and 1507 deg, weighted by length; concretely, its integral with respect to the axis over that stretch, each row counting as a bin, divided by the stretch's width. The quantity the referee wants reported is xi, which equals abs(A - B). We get 9.0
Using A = 11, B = 2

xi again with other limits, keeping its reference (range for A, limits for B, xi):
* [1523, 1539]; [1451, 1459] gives 0.2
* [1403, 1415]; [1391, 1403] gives 1.3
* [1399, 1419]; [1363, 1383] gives 5.6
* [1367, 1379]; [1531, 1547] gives 2.0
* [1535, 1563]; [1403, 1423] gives 4.1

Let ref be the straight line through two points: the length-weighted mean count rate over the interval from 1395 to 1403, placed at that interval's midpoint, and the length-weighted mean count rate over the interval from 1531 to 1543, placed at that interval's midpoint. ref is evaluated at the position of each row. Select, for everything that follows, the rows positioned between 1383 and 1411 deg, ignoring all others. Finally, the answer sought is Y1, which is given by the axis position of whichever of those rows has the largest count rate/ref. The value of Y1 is 1389 deg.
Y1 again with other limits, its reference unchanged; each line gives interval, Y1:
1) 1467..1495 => 1493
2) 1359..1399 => 1377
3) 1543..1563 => 1557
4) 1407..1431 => 1417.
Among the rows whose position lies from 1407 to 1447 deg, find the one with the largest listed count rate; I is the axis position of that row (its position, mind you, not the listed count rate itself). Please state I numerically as 1433 deg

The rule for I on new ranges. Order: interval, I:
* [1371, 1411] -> 1377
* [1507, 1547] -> 1513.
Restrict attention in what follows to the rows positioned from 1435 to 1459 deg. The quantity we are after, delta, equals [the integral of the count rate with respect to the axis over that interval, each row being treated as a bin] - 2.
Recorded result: 1787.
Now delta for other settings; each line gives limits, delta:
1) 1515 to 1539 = 1926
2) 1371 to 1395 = 1808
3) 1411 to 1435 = 1721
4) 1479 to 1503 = 2049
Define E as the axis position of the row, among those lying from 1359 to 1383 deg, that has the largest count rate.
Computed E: 1377 deg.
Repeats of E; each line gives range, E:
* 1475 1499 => 1497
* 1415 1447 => 1433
